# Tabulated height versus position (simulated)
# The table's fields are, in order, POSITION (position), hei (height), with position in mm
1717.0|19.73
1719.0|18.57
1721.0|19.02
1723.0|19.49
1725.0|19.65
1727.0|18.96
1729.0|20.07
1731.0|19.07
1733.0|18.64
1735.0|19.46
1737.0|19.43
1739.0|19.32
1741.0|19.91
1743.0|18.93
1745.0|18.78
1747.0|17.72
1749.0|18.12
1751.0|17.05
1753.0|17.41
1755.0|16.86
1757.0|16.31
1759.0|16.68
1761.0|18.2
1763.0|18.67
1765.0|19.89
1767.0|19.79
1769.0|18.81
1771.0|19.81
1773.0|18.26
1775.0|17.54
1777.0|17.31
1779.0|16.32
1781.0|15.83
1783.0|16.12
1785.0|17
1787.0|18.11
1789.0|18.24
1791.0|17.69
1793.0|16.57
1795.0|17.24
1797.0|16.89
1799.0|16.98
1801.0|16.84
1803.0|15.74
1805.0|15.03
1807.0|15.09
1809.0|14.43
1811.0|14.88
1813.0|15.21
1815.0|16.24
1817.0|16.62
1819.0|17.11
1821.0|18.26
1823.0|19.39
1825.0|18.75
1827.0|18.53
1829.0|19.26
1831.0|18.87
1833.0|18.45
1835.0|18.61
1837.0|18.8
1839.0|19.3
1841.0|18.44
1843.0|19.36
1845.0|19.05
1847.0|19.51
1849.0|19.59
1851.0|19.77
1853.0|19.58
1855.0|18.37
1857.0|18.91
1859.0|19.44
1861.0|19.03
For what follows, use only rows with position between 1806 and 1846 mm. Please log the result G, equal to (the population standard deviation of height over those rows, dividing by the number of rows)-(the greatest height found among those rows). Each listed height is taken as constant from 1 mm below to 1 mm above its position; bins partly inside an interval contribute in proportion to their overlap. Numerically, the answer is -17.7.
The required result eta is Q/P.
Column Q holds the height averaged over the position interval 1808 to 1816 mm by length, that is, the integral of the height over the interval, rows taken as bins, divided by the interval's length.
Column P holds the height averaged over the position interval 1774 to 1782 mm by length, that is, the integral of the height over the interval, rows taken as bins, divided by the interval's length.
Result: 0.91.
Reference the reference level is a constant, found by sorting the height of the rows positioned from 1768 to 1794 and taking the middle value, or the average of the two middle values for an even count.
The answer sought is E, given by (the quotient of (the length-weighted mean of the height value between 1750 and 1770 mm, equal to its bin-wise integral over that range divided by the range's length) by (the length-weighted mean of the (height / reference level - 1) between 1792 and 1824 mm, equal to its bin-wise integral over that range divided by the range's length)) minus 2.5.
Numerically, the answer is -281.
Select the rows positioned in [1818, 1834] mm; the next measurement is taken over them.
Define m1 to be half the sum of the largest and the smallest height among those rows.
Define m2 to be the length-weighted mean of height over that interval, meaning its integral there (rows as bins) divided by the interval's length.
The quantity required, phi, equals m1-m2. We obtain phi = -0.33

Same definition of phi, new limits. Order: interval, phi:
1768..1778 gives 0.21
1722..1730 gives -0.03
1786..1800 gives 0.02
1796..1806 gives -0.29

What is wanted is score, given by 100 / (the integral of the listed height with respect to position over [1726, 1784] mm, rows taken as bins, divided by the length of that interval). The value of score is 5.5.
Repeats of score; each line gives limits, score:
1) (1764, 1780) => 5.4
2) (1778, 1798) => 5.9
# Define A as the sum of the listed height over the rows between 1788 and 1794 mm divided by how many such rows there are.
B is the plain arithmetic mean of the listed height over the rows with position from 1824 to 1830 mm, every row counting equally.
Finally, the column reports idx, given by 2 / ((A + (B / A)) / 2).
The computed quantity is 0.215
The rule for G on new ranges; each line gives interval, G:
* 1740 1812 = -18.5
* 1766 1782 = -18.4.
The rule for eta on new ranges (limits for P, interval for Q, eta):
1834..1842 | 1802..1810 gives 0.80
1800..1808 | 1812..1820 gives 1.04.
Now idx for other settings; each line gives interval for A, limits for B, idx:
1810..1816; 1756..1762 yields 0.242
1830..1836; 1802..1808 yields 0.206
